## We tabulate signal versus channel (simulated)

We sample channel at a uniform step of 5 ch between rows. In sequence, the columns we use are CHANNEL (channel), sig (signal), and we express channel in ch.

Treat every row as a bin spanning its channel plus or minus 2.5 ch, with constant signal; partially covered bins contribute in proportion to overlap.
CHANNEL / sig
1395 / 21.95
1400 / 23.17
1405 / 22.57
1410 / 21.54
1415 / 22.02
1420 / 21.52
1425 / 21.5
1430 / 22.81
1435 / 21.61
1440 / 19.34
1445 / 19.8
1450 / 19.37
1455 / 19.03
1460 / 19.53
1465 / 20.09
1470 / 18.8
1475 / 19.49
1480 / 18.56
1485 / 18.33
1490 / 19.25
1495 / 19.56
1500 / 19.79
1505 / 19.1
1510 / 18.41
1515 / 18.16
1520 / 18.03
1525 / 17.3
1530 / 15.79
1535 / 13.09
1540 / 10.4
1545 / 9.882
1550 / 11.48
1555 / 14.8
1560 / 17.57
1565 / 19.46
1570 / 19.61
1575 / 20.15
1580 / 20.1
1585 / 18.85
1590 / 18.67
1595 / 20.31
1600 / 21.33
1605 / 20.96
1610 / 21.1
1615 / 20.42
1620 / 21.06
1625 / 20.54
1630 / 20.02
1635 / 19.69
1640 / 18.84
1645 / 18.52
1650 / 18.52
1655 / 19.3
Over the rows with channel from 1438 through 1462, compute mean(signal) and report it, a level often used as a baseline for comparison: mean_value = 19.4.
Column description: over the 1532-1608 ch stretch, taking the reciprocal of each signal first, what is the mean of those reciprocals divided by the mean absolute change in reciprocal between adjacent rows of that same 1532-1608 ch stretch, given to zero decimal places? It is 10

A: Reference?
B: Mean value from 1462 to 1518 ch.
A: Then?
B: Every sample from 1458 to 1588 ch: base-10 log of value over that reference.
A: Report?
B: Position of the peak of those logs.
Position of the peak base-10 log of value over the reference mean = 1575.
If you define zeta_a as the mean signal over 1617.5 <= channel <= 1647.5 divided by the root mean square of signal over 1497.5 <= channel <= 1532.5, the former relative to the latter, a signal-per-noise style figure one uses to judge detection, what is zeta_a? 1.09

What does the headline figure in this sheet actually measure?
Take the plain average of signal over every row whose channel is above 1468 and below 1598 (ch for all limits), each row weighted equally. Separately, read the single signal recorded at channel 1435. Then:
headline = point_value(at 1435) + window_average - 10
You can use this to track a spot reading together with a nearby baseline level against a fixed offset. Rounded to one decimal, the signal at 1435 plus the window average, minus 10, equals 29.1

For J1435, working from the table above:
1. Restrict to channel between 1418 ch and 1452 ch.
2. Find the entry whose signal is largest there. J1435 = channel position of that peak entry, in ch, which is 1430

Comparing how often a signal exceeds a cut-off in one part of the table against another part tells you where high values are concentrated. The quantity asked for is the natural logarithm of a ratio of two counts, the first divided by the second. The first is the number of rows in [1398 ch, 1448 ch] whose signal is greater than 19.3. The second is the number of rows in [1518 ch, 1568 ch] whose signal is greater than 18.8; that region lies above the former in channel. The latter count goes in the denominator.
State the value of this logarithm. 2.3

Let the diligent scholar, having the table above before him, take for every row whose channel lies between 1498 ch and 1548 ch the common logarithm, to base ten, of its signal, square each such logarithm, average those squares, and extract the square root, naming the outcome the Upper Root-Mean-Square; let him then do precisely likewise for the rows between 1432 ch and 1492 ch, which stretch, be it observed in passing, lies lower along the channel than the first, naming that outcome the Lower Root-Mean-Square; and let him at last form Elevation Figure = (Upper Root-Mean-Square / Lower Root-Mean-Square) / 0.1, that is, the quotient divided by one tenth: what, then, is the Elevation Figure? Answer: 9.3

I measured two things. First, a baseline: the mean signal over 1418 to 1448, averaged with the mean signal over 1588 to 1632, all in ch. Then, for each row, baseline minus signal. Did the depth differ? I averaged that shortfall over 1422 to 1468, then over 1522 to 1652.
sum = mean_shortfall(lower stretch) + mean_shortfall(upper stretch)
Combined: 3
